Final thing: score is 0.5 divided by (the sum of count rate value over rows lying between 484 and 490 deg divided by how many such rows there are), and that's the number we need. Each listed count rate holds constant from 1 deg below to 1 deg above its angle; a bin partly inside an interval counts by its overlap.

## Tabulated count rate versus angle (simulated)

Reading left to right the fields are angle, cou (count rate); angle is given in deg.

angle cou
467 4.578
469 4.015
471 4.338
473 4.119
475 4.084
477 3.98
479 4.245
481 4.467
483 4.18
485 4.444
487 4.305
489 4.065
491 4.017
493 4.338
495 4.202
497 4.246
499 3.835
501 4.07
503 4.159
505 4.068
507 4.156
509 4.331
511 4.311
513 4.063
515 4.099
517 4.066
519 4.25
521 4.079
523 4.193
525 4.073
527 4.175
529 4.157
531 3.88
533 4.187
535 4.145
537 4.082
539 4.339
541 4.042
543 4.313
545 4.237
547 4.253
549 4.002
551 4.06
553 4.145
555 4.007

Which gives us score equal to 0.117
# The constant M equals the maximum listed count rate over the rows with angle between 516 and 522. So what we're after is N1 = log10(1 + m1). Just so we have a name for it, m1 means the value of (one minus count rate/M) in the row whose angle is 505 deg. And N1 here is 0.018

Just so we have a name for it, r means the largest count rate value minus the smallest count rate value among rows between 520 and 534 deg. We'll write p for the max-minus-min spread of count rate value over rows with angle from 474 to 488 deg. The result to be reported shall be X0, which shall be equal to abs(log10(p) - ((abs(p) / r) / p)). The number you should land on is 3.51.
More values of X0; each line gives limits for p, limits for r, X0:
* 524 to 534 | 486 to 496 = 3.63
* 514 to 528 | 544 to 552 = 4.72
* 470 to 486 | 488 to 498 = 3.43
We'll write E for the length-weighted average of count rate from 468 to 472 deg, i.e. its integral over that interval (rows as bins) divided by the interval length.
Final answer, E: 4.18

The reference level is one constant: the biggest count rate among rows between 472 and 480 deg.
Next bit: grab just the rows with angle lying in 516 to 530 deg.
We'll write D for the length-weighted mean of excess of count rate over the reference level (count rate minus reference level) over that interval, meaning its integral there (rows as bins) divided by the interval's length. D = -0.10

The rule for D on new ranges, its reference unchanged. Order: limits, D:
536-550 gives -0.06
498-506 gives -0.21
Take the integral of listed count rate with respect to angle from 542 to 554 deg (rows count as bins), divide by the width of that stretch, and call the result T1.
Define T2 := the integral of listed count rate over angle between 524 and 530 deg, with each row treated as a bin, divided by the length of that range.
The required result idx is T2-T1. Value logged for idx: -0.03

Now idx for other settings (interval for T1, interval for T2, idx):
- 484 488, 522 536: -0.26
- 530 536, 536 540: 0.14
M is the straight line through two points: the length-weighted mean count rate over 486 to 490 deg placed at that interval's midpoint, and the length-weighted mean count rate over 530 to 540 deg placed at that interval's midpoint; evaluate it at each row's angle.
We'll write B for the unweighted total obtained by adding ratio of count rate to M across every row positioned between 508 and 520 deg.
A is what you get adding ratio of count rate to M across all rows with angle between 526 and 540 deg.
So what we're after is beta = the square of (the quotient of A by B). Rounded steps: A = 7.0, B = 6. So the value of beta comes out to 1.3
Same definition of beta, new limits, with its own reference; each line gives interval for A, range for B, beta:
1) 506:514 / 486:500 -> 0.3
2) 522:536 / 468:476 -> 3.1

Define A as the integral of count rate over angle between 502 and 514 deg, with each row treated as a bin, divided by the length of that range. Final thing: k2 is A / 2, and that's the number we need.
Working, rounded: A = 4.18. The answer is 2.09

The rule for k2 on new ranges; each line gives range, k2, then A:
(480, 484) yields 2.16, 4.32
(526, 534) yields 2.05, 4.10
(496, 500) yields 2.02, 4.04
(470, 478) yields 2.07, 4.13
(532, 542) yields 2.08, 4.16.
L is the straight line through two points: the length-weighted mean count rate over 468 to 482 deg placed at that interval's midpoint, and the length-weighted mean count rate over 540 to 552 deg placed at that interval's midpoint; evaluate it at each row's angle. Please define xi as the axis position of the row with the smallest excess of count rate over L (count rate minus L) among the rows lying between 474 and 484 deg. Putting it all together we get 477 deg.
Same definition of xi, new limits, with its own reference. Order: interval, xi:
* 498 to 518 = 499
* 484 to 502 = 499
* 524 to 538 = 531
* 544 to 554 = 549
